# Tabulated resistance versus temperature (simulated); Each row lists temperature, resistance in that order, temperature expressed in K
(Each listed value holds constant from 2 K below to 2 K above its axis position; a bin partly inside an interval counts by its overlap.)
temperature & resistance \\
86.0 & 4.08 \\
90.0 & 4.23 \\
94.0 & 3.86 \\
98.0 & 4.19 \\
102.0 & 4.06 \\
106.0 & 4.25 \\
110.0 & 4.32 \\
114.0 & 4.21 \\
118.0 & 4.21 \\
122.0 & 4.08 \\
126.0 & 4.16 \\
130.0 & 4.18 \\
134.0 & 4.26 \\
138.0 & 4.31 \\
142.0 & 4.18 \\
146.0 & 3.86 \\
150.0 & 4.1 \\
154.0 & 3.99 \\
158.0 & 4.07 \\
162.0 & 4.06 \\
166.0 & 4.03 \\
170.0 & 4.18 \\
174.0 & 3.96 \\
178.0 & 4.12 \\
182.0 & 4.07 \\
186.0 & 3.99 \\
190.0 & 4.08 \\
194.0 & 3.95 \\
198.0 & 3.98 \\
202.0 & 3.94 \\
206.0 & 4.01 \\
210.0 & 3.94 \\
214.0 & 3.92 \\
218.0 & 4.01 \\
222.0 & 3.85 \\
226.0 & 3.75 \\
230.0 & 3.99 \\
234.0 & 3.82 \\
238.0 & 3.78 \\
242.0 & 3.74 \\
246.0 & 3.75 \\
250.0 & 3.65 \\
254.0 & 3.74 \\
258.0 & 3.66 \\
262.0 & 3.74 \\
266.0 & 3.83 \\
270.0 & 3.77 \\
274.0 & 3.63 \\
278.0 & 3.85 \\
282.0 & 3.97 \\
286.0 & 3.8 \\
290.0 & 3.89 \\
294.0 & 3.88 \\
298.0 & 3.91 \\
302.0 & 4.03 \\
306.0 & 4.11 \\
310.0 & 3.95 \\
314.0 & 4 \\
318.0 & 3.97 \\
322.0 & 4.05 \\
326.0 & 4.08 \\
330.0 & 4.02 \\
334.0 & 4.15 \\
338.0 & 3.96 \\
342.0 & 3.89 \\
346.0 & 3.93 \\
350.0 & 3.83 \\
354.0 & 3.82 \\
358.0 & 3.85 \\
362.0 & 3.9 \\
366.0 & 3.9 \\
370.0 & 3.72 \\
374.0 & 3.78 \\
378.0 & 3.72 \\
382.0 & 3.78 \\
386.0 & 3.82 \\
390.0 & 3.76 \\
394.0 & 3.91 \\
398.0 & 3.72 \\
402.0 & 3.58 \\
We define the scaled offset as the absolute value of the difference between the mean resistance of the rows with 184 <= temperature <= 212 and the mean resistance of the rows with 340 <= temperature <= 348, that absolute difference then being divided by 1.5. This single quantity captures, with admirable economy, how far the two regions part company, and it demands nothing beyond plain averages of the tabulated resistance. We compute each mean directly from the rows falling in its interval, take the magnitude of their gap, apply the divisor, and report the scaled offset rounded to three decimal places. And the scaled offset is 0.050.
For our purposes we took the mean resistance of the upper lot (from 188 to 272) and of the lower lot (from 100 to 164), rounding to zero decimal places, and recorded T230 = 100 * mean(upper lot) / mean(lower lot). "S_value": 93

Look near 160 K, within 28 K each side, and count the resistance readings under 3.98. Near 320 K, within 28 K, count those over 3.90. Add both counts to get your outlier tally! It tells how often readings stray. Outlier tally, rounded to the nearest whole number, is 14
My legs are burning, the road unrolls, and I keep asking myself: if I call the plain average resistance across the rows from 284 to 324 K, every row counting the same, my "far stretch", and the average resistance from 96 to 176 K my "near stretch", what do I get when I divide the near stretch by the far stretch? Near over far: 1.04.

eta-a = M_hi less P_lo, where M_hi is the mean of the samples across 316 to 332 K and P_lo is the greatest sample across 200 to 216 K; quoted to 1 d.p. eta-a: 0.0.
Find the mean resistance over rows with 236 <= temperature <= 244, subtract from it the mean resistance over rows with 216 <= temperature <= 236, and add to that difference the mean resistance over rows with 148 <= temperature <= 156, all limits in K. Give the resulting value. 3.92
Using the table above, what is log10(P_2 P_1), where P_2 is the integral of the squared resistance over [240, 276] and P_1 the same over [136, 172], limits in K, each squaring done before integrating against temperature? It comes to 5.48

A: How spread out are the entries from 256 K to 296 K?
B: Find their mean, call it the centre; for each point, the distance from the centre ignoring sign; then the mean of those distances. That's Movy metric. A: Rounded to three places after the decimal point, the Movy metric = 0.082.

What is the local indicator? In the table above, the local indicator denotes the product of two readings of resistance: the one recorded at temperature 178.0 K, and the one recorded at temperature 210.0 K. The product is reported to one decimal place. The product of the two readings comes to 16.2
